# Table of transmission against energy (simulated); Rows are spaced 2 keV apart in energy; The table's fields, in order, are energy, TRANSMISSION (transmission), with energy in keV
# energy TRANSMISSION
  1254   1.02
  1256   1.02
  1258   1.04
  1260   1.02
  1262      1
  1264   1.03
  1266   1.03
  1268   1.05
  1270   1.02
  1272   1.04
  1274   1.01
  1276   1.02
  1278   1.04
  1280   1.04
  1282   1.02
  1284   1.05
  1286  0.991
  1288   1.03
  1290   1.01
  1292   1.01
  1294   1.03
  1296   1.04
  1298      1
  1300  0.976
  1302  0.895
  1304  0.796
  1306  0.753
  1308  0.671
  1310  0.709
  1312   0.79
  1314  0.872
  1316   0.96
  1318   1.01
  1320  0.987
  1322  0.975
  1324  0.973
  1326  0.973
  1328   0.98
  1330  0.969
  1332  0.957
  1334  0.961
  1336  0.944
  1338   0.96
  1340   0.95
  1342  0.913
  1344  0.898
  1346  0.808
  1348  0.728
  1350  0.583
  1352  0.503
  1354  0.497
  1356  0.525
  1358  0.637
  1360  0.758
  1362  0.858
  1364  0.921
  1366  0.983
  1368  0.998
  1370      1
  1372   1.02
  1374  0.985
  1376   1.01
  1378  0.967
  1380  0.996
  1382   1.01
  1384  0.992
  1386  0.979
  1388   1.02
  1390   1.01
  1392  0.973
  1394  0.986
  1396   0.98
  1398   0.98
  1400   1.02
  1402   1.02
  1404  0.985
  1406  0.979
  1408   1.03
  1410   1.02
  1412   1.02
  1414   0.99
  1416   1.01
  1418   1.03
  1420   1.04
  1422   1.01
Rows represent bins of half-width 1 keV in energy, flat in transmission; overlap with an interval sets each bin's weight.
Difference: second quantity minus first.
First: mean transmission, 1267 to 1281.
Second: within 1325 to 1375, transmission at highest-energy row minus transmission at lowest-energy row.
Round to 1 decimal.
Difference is -1.0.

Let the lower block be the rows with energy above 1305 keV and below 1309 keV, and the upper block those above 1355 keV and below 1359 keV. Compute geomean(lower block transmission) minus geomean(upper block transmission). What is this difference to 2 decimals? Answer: 0.13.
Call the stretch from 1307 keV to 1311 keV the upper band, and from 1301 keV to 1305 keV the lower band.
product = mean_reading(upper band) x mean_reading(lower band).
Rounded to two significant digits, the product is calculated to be 0.58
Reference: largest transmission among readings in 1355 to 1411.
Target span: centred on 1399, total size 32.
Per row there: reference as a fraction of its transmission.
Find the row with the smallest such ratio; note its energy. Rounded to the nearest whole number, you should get 1408 keV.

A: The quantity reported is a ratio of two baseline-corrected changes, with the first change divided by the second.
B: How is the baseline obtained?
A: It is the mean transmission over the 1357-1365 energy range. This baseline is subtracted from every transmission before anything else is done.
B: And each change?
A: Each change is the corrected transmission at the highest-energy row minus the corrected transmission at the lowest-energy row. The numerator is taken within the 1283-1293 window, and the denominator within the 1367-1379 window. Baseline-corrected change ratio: 1.3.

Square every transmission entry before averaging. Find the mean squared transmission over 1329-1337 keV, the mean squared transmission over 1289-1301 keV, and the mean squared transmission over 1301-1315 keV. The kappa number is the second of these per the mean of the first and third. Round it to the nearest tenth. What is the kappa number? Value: 1.3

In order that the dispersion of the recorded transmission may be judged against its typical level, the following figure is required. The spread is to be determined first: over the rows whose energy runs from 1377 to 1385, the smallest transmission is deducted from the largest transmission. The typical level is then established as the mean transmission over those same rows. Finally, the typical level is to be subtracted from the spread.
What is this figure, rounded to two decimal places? -0.95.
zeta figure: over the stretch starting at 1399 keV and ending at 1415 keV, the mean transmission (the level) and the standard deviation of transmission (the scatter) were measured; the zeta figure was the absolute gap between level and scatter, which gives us 0.99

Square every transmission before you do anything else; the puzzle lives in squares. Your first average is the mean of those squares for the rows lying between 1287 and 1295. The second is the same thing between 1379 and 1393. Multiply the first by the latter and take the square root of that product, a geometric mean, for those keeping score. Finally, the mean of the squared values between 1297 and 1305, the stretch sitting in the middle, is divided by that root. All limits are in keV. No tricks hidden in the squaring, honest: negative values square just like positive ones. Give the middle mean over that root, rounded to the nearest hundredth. 0.83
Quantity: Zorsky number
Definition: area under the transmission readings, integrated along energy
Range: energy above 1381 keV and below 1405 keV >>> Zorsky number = 23.9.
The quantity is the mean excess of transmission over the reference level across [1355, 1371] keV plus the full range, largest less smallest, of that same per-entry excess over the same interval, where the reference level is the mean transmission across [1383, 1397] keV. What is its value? 0.319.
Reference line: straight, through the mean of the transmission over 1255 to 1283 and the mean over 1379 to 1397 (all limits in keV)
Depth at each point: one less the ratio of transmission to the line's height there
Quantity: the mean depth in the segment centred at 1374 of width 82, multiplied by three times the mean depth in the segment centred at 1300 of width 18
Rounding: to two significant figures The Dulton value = 0.028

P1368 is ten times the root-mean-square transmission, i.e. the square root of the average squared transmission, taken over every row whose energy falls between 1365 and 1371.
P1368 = 9.9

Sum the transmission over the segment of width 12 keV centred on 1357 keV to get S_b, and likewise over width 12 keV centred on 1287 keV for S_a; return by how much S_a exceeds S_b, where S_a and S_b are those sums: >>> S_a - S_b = 2.3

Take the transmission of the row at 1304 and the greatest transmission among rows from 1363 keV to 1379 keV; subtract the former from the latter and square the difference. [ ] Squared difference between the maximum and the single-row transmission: 0.0502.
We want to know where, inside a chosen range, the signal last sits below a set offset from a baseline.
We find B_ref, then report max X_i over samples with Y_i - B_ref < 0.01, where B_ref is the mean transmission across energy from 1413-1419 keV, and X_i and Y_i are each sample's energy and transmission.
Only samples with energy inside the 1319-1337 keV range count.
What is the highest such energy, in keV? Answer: 1336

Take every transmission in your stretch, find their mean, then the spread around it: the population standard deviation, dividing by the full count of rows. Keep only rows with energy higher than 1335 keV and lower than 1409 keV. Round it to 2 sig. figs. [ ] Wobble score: 0.16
